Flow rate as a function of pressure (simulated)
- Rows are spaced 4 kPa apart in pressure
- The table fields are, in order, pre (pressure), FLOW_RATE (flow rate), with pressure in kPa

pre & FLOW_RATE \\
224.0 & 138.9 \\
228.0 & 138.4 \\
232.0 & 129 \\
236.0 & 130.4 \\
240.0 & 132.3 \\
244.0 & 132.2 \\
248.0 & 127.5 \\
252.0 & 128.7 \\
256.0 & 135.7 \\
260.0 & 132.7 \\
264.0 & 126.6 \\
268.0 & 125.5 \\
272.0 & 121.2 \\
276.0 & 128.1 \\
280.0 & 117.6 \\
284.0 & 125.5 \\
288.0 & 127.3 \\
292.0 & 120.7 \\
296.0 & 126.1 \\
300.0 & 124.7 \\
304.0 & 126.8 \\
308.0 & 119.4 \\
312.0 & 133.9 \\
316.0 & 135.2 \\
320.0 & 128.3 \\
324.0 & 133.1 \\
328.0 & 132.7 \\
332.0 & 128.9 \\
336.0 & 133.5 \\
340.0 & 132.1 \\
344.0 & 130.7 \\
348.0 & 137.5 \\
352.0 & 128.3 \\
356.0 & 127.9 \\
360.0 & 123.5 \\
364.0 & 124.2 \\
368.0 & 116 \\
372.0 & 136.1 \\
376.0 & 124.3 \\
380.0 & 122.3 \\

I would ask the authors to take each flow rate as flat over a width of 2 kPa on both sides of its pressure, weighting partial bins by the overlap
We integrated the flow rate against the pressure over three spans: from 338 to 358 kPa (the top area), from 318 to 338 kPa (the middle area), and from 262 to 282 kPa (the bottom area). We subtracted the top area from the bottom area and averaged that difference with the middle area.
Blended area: 1238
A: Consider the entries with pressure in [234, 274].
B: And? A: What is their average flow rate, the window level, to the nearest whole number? 129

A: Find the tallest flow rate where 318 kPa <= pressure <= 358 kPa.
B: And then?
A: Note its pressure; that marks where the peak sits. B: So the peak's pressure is 348.0 kPa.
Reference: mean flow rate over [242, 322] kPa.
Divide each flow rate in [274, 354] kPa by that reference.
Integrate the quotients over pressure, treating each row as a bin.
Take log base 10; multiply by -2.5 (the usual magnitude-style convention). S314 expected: -4.77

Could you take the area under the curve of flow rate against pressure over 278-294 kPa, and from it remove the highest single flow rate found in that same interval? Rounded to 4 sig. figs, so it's 1837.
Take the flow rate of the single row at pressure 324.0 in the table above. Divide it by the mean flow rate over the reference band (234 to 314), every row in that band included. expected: 1.05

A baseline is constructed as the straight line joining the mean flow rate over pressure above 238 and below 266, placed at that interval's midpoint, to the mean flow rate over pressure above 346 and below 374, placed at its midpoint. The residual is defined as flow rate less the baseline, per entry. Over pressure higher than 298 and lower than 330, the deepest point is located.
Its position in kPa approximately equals 308.0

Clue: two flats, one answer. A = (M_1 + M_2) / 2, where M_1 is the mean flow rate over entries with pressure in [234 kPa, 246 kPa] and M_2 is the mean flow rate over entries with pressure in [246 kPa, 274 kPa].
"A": 130.0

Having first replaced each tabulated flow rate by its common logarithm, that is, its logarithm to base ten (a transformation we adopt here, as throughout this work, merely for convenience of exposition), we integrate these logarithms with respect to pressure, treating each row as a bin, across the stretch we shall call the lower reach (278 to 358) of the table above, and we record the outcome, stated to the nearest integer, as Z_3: 169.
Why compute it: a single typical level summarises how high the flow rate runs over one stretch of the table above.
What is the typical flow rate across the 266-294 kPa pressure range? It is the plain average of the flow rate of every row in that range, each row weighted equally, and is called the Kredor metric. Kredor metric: 124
